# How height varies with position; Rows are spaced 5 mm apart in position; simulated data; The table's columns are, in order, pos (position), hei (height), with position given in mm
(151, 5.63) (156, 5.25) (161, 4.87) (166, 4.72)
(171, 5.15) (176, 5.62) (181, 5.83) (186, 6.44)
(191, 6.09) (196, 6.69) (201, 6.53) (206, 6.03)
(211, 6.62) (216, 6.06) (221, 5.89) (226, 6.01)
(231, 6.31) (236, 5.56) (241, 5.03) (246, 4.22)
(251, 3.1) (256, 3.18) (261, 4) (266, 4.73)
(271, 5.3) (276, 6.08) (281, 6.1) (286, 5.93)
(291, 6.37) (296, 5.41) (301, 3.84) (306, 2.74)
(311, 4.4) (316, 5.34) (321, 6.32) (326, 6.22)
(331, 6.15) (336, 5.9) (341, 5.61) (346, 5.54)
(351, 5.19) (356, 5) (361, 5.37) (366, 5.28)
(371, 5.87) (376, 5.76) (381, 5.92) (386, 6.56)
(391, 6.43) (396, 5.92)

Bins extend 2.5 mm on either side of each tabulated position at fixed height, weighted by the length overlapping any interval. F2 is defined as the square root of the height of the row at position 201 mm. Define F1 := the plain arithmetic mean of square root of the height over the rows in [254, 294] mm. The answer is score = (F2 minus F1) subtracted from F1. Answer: 2.0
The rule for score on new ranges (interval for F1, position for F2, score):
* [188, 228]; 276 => 2.5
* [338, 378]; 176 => 2.3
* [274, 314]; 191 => 2.0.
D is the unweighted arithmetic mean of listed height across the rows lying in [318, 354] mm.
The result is 5.8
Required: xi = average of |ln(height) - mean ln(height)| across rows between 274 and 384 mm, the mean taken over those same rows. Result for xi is 0.12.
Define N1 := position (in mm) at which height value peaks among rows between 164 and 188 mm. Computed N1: 186 mm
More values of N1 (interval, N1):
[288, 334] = 291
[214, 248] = 231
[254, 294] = 291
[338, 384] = 381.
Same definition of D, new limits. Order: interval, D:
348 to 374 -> 5.3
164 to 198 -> 5.8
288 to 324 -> 4.9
